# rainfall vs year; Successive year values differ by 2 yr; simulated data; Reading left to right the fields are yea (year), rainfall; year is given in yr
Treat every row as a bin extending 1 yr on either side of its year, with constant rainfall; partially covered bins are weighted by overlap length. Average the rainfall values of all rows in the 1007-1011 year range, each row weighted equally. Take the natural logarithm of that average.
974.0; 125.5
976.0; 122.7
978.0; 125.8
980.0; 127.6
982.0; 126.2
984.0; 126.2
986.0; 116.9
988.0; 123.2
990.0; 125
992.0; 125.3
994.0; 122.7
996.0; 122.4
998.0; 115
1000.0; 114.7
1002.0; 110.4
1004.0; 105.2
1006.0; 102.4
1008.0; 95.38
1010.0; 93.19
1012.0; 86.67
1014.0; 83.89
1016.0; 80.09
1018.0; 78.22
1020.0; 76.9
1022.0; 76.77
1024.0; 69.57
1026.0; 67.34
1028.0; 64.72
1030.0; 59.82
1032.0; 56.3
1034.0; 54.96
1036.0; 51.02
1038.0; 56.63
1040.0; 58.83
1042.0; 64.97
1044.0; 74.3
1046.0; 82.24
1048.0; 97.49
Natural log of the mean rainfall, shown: 4.55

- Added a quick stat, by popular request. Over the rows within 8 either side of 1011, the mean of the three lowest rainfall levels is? 81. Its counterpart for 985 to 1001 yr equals 116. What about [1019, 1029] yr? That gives 67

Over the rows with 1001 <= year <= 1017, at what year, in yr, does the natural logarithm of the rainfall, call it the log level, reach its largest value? 1002.0 yr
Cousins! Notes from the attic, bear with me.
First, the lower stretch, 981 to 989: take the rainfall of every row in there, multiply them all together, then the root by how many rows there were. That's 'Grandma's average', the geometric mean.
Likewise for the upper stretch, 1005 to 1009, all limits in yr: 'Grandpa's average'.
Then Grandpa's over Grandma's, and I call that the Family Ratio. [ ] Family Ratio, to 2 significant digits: 0.80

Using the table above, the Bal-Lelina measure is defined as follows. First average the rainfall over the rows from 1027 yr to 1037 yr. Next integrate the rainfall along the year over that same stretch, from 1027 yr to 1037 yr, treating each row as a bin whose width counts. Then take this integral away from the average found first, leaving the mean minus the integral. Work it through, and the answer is -516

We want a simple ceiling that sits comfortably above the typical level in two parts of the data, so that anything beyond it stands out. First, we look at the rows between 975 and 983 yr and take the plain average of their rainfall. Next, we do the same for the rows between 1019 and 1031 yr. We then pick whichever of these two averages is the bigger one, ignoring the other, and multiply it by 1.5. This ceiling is 188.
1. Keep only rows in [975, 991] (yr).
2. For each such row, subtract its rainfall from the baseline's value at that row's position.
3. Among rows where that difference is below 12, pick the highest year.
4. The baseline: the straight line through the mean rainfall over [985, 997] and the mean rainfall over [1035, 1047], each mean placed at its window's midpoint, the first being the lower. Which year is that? 990.0 yr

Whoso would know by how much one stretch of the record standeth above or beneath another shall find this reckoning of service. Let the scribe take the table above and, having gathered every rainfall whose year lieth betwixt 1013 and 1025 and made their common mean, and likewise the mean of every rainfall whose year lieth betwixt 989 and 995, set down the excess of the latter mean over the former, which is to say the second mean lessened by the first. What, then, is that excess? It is 47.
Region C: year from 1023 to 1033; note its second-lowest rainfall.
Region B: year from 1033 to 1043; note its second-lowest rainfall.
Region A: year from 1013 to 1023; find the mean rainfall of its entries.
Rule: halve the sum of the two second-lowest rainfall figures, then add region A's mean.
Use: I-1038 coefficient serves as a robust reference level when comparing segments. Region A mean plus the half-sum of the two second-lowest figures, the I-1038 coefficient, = 137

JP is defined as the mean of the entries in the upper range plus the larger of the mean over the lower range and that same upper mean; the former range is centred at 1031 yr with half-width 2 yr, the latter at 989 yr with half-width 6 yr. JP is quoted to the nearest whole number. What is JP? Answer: 181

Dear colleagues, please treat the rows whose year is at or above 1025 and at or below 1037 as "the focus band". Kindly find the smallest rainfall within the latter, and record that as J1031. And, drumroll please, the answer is 51.02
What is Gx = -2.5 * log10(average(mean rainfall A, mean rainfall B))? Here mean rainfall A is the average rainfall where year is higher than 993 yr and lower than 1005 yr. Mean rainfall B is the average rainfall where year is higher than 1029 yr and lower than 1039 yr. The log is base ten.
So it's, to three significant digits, -4.83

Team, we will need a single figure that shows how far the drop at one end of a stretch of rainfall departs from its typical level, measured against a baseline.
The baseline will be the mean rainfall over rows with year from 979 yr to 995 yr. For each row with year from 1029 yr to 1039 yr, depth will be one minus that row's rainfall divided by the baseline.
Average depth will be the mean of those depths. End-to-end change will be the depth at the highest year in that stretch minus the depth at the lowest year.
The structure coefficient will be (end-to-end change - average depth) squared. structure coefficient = 0.276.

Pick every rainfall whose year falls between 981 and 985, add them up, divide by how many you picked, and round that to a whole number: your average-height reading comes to 126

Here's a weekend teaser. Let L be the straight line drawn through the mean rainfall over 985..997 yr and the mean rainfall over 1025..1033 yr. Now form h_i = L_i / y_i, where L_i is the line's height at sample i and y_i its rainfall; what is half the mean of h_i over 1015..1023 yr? 0.500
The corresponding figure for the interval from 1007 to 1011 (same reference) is 0.498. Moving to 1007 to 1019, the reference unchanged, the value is 0.508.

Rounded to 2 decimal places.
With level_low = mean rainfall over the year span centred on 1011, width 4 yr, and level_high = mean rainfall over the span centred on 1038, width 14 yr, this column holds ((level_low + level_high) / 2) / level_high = 1.25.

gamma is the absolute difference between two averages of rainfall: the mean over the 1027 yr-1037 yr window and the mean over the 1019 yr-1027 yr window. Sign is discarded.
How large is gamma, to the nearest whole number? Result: 15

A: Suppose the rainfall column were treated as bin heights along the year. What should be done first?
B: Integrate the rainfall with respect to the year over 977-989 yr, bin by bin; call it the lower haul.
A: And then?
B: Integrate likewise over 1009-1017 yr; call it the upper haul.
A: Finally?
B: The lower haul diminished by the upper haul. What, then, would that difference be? 804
